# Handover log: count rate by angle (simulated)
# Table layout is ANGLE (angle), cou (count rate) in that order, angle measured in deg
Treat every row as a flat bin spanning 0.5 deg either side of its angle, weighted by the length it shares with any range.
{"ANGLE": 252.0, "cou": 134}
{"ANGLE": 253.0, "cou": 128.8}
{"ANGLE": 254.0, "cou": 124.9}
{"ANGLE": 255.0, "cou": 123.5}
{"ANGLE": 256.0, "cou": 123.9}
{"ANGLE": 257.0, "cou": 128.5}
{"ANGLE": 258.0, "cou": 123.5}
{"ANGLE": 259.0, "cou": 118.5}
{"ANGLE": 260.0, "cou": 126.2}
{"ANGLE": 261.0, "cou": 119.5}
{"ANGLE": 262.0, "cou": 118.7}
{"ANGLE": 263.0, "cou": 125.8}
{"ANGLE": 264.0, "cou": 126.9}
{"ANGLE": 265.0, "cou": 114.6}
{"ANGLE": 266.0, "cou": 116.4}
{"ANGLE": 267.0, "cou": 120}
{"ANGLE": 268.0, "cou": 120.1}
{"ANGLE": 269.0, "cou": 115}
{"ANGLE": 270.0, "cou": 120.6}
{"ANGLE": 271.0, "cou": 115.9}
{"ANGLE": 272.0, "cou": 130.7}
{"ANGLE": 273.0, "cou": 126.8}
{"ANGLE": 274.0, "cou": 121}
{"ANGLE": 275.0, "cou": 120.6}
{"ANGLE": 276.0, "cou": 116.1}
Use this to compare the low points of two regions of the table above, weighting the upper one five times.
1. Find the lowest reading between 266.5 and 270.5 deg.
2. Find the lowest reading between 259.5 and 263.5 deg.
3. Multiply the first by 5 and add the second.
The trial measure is 694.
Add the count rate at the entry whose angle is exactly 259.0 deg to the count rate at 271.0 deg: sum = 234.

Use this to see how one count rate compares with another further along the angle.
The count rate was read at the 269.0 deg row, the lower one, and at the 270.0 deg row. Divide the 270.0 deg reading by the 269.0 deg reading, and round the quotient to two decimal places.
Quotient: 1.05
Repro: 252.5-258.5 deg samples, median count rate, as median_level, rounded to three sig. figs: 124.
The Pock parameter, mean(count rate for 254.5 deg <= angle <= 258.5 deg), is 125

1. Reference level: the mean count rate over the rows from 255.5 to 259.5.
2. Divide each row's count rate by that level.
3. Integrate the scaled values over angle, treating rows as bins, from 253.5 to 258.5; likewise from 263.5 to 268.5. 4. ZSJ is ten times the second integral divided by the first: 9.6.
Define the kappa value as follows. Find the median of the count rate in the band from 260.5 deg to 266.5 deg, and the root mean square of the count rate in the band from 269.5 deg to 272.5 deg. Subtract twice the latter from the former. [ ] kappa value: -126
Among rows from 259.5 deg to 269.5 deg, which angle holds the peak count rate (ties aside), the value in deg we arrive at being 264.0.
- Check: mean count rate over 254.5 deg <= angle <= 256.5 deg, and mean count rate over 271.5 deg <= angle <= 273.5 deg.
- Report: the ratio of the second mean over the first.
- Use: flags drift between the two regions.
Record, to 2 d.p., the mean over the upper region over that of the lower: 1.04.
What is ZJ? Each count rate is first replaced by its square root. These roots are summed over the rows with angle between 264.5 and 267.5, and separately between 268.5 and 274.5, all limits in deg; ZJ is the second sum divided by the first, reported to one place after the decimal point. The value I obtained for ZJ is 2.0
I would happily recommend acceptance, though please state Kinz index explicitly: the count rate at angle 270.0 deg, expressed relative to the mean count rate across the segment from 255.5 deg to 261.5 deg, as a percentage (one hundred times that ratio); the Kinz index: 98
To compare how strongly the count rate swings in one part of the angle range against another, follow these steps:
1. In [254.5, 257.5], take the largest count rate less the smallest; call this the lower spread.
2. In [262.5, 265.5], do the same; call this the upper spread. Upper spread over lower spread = 2.46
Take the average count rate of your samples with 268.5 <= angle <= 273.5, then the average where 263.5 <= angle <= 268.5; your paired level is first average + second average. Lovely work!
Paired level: 241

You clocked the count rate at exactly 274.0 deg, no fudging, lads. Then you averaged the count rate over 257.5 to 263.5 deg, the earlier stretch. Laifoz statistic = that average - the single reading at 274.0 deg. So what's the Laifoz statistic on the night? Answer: 1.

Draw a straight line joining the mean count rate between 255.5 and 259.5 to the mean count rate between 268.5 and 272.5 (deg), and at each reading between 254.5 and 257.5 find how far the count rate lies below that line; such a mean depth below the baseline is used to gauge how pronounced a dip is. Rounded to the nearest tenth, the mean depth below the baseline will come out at -1.3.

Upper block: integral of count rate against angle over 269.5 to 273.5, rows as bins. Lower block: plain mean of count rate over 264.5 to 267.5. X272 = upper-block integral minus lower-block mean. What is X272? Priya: 377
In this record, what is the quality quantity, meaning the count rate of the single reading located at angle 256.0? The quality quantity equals 123.9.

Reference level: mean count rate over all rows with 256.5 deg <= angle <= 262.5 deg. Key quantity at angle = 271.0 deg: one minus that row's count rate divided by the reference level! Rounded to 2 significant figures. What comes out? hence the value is 0.054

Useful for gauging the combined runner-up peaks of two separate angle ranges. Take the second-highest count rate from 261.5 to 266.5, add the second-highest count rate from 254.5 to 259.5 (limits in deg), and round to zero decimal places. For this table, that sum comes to 250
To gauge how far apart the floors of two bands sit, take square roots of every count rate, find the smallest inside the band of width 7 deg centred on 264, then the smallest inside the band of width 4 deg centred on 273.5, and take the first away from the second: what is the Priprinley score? 0.28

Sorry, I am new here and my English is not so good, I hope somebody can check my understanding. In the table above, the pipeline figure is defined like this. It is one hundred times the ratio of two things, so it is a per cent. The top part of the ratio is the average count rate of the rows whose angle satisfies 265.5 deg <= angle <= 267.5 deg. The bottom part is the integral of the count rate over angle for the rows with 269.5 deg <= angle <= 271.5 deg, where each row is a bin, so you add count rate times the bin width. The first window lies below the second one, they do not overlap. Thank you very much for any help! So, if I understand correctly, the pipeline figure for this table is 50.0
